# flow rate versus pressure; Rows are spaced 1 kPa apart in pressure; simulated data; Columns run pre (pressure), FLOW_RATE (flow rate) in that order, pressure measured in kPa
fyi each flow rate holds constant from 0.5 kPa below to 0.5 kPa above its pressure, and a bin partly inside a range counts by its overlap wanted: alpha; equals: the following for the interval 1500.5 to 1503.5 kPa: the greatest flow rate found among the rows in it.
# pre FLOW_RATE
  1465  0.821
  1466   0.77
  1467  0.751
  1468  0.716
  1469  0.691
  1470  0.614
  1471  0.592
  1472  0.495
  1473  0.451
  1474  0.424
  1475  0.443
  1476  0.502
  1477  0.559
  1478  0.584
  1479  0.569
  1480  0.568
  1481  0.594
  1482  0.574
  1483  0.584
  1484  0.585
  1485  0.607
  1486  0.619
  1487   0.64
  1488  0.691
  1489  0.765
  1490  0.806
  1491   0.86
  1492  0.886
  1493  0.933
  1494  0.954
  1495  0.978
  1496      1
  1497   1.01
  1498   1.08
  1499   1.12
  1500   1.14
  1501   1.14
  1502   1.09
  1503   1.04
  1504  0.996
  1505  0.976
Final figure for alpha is 1.14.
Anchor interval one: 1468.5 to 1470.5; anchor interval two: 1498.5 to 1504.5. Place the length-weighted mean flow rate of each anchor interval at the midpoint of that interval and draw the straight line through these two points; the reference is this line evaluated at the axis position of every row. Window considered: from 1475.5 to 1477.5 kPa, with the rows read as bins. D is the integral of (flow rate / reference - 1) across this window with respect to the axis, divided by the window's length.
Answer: -0.291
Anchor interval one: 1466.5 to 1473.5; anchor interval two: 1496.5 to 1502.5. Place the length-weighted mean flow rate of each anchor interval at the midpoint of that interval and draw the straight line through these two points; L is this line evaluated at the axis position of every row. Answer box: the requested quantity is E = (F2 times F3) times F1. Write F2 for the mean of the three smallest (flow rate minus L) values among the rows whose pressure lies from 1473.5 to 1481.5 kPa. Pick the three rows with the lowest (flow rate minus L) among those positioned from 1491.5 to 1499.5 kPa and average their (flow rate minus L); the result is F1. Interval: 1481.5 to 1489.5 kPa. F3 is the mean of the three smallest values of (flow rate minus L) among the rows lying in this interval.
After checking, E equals -0.0041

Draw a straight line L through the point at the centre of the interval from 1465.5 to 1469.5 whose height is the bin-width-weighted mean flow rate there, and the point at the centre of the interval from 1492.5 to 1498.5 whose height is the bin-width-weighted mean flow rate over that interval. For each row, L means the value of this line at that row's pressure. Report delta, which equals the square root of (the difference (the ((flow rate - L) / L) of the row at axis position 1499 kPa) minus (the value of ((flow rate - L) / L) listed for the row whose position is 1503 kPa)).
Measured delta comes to 0.34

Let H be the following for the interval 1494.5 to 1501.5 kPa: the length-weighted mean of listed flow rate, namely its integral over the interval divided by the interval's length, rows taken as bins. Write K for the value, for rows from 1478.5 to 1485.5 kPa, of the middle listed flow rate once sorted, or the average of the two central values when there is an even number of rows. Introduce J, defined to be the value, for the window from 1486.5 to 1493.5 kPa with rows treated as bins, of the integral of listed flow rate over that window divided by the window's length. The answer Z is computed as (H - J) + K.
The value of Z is 0.85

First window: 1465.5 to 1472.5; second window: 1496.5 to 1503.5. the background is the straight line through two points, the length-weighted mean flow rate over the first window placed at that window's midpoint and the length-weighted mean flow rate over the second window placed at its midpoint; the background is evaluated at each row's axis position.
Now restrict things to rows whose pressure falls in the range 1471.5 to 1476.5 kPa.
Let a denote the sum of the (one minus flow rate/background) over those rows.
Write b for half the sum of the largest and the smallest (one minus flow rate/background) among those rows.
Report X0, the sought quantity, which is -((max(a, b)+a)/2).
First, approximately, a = 1.8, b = 0.36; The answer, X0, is -1.8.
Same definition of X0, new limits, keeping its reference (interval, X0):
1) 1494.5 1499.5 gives 0.0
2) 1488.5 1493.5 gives -0.6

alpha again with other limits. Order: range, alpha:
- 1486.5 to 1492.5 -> 0.886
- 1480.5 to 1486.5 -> 0.619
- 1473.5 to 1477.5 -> 0.559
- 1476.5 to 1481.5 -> 0.594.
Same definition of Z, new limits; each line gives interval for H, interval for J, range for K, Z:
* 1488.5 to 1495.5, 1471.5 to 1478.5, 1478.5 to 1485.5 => 0.97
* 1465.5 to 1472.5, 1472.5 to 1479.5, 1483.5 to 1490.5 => 0.80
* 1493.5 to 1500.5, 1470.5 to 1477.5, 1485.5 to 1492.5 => 1.31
